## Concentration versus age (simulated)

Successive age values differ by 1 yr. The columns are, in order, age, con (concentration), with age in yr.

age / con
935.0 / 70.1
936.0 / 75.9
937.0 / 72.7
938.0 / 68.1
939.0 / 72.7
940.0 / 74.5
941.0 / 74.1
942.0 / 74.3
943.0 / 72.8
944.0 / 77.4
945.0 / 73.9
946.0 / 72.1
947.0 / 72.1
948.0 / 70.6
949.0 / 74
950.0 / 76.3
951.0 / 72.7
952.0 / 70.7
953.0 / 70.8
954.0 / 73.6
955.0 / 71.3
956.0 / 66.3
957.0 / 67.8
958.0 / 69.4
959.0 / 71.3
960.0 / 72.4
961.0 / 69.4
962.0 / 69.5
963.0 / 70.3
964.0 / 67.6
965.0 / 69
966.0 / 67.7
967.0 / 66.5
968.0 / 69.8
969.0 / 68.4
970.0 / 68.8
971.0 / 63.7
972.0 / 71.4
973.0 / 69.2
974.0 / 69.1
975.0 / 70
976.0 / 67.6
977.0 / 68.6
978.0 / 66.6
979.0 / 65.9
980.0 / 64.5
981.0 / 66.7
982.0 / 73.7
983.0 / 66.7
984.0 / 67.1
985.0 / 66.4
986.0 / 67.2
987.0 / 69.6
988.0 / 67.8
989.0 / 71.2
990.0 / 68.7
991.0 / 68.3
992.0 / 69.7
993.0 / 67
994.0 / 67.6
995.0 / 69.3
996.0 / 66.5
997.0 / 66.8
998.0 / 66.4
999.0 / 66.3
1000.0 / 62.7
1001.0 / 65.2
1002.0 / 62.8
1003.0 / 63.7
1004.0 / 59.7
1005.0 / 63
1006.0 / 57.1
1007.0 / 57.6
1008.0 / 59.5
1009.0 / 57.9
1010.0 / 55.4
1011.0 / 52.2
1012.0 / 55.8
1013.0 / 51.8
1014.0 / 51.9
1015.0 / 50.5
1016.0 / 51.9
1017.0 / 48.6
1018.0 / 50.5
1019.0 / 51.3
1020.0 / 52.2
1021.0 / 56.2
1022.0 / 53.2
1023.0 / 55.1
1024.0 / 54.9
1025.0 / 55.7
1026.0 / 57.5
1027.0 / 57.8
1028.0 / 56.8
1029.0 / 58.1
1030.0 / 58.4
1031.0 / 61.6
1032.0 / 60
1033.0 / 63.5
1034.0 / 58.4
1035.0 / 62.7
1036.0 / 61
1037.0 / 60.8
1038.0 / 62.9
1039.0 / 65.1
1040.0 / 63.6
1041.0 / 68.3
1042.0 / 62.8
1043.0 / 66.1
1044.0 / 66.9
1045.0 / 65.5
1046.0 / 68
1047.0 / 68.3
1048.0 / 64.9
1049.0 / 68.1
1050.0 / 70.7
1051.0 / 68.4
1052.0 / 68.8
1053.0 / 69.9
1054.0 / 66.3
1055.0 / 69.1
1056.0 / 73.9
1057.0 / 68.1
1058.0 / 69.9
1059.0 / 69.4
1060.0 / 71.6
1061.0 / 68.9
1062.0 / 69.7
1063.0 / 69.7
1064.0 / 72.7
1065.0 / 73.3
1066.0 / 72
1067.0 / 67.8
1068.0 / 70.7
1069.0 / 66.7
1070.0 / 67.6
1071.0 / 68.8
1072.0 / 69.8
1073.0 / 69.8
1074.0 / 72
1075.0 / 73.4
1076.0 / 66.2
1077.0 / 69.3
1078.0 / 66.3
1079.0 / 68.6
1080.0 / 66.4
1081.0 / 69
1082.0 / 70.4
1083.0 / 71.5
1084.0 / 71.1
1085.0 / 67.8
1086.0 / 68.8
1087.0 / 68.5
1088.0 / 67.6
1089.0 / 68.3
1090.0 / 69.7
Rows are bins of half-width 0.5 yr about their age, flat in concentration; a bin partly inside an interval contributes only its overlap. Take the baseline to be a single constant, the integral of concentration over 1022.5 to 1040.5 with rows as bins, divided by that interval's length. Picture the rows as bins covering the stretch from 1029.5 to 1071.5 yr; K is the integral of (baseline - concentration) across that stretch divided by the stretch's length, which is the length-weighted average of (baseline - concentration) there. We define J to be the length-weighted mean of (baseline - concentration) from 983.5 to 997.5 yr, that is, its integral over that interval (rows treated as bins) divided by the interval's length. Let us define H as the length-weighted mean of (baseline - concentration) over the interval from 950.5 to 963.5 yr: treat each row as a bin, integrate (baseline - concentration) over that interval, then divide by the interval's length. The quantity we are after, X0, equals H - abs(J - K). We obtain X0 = -12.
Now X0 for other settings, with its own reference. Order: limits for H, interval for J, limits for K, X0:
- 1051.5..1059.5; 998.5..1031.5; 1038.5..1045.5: -18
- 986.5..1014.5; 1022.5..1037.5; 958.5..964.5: -15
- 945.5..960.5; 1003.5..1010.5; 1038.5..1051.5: -20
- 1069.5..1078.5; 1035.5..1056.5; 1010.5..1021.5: -24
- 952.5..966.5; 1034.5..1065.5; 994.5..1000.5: -11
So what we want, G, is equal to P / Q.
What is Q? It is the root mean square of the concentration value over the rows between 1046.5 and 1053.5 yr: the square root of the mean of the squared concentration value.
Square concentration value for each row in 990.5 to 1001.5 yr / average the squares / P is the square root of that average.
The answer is 0.98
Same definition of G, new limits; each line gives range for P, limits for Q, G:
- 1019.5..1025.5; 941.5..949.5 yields 0.74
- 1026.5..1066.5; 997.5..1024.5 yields 1.16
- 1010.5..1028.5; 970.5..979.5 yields 0.79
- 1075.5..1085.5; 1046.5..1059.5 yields 1.00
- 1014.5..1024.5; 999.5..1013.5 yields 0.89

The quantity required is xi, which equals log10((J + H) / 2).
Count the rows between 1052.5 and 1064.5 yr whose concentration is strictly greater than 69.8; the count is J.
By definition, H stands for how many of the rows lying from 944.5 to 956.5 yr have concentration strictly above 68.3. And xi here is 0.90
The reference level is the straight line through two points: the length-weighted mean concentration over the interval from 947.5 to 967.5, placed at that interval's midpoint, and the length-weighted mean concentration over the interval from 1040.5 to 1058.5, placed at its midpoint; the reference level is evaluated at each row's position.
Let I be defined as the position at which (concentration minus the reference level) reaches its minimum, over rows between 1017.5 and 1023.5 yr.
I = 1018.0 yr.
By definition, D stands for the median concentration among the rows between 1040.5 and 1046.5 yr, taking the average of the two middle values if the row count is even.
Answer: 66.5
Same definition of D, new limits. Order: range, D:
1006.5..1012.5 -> 56.7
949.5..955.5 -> 72.0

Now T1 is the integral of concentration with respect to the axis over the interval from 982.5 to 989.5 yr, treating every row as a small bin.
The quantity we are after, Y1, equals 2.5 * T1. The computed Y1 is 1190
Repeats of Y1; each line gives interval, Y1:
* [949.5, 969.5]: 3502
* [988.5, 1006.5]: 2955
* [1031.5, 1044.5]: 2055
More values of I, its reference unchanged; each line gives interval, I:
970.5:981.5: 971.0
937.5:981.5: 971.0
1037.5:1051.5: 1038.0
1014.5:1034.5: 1017.0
